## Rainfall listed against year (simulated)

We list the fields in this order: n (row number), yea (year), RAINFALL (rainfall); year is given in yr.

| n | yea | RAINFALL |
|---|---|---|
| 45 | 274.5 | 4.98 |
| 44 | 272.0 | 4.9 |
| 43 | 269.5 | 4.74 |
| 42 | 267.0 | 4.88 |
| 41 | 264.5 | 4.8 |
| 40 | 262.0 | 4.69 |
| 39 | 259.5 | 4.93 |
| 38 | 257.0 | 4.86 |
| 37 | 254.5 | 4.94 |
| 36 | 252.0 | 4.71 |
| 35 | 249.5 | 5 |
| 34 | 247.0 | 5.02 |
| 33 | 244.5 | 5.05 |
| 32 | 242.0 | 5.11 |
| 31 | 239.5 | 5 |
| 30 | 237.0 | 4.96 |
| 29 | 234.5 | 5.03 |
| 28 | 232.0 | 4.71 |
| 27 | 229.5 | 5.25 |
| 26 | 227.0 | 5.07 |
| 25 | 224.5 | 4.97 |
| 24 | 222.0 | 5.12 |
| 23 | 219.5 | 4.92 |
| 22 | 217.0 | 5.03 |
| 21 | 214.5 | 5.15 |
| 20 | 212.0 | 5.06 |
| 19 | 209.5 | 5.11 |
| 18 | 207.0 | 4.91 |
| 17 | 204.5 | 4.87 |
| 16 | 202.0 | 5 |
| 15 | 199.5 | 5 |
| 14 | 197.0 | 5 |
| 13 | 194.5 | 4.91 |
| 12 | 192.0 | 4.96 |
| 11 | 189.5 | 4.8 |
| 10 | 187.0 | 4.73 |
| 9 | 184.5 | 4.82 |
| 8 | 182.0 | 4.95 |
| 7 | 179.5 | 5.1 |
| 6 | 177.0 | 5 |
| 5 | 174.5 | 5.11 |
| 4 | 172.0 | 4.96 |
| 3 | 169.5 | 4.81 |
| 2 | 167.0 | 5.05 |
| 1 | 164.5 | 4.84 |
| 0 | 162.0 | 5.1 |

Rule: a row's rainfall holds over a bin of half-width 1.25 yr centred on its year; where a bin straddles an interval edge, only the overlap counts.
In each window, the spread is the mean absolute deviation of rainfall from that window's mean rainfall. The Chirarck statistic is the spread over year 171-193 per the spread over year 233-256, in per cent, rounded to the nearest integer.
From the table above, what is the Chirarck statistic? 139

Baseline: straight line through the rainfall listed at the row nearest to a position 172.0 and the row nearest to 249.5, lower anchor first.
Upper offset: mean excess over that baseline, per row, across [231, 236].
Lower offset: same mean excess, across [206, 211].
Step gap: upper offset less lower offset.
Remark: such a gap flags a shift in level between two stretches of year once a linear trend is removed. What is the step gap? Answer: -0.15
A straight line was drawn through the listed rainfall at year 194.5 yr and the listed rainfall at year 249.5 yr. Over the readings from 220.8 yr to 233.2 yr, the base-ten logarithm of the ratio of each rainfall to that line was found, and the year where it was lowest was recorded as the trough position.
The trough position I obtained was 232.0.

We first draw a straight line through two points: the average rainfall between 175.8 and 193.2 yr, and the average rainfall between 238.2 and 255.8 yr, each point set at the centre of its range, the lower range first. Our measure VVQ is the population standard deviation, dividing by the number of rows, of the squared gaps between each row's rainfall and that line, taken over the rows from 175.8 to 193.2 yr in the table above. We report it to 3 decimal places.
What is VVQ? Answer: 0.014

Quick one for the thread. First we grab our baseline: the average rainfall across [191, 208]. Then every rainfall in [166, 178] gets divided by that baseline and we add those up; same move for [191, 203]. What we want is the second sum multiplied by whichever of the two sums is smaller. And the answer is 25.2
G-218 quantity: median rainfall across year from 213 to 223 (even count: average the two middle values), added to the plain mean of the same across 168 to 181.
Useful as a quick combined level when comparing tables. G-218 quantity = 10.1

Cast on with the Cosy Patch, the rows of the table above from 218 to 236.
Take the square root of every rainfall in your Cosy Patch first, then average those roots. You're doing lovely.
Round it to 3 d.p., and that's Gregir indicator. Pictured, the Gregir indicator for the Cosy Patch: 2.238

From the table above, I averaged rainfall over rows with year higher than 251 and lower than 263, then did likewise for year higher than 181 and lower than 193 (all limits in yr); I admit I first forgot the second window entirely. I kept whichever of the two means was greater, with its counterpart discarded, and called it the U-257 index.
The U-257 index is 4.85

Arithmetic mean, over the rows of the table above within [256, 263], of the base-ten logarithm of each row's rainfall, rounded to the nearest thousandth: 0.684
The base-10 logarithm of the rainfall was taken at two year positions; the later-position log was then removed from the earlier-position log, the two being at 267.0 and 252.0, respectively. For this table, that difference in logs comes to -0.015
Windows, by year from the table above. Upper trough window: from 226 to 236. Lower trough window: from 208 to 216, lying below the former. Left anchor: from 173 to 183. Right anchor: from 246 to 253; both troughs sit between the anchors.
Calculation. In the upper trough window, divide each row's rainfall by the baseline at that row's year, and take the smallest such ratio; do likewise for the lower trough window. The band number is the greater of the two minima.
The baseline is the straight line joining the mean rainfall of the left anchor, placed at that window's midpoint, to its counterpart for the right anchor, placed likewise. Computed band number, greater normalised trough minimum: 1.02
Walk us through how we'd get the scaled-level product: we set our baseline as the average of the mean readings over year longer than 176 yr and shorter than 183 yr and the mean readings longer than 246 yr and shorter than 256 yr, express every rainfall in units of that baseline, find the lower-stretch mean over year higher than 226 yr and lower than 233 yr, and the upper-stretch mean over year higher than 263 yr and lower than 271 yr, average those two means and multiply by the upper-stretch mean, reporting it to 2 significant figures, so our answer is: 0.96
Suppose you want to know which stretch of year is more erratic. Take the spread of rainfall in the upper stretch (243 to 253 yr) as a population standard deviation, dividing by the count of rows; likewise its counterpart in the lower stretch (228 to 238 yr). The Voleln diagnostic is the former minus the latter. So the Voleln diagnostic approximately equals -0.06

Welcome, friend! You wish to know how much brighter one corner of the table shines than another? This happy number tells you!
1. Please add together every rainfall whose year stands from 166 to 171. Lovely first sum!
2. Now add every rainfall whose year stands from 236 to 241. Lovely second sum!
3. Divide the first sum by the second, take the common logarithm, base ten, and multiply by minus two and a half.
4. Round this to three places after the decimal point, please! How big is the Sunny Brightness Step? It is 0.011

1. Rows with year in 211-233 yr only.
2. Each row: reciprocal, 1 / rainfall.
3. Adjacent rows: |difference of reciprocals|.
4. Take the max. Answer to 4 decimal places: 0.0218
